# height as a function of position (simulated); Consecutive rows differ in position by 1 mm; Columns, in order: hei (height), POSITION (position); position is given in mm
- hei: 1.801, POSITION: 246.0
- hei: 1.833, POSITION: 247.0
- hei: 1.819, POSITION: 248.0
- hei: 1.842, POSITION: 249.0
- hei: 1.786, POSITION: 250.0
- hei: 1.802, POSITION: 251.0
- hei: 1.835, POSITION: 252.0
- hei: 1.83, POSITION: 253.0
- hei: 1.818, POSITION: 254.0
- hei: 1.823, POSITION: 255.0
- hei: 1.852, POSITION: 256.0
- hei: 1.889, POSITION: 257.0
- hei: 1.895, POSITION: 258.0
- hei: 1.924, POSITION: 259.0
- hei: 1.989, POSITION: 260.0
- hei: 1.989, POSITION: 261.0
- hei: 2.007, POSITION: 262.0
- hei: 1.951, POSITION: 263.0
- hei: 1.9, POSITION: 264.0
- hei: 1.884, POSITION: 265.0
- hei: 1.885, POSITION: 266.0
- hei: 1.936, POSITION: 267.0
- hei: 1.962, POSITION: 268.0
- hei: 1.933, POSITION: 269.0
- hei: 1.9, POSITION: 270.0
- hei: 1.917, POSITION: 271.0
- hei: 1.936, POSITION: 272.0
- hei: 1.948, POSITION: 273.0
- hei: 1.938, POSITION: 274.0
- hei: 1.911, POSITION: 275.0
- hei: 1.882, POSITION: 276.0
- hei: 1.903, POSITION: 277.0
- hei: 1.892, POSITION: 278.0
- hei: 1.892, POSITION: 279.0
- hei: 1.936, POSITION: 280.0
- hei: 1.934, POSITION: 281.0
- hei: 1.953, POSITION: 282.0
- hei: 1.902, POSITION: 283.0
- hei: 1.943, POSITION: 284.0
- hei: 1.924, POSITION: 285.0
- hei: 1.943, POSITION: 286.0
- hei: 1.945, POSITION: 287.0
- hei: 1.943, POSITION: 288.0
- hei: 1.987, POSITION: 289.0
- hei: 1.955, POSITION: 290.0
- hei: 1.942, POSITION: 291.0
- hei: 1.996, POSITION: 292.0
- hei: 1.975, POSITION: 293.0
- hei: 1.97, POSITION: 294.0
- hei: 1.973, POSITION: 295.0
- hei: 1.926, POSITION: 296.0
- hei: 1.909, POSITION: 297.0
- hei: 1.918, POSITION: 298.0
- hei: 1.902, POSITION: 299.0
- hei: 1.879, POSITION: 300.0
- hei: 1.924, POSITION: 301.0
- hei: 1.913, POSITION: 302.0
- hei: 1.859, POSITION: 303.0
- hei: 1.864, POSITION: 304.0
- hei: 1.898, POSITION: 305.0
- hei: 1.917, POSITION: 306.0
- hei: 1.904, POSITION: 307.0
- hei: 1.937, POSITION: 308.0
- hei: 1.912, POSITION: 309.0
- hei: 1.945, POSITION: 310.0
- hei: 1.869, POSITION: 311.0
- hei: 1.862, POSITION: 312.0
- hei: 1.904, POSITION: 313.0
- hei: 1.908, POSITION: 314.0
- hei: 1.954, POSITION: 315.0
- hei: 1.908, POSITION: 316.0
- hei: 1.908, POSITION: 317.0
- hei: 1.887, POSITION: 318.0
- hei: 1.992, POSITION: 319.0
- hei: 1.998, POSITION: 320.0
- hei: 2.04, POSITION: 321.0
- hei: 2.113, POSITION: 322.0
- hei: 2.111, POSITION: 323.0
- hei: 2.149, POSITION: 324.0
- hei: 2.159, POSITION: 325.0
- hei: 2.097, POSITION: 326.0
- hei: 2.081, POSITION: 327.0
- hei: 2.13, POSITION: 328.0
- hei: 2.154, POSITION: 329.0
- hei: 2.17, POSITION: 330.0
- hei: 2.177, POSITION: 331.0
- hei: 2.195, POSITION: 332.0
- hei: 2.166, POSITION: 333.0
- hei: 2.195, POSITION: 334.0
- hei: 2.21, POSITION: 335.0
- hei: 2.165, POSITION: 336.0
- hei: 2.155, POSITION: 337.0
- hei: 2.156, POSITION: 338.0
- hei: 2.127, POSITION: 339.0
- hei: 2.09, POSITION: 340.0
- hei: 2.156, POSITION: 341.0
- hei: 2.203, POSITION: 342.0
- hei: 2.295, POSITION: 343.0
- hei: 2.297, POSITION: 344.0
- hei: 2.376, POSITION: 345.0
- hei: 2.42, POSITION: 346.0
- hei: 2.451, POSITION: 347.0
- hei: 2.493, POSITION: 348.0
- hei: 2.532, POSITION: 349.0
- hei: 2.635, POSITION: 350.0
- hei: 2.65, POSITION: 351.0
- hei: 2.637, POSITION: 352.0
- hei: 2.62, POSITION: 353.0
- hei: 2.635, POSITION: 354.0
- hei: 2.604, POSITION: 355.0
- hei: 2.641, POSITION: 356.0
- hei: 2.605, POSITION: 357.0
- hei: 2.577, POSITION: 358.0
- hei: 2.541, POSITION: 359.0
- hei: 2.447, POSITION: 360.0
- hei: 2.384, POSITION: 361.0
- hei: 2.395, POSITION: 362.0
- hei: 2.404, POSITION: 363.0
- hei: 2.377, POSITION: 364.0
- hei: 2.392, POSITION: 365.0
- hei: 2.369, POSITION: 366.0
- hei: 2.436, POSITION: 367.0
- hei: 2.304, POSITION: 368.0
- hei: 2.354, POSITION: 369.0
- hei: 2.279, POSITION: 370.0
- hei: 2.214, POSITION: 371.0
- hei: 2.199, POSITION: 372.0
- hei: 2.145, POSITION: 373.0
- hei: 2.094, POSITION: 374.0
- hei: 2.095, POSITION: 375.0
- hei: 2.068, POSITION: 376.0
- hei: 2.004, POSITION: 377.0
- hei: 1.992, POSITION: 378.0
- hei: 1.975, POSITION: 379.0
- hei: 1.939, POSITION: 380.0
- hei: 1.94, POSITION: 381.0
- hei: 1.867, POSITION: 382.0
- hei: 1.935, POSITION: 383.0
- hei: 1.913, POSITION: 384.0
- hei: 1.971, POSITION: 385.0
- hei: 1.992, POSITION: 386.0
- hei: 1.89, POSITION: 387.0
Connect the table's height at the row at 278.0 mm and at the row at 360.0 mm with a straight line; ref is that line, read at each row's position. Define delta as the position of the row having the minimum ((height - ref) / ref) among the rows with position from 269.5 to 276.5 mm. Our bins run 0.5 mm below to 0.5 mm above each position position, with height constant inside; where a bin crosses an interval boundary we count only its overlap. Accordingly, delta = 276.0 mm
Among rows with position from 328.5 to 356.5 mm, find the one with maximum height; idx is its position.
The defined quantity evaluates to 351.0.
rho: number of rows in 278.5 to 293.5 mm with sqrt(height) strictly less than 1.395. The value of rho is 10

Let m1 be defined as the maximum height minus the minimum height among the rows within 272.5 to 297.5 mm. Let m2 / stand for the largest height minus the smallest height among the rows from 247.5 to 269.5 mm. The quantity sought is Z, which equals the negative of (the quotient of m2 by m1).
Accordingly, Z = -1.9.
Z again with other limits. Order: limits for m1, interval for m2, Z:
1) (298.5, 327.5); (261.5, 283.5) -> -0.4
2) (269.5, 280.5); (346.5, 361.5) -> -4.0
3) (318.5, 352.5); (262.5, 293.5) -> -0.2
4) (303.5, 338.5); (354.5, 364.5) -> -0.8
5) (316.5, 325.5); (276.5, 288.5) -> -0.2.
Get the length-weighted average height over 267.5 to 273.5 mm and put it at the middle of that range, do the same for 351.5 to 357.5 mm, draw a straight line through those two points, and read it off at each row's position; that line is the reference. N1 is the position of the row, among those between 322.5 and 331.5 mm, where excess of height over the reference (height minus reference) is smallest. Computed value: 327.0 mm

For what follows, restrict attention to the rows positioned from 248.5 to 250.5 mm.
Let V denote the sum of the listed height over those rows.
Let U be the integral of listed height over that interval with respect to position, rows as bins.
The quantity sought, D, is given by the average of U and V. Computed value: 3.6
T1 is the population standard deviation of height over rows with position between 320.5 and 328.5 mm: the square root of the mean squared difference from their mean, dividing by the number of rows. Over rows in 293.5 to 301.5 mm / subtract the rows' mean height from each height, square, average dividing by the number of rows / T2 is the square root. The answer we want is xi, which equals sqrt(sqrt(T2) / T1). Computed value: 2.20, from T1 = 0.036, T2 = 0.030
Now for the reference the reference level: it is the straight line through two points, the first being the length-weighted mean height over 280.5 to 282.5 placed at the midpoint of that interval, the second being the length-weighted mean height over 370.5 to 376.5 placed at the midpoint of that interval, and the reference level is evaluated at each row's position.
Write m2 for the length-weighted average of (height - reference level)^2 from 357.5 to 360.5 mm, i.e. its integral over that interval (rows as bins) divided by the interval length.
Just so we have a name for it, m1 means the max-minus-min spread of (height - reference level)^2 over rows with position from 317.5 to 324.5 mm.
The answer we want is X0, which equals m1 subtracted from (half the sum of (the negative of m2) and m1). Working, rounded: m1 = 0.017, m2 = 0.176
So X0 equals -0.097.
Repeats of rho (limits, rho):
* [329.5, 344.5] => 0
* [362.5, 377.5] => 0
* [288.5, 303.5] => 9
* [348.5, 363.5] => 0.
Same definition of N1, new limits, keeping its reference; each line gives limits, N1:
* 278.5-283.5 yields 283.0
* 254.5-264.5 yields 255.0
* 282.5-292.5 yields 291.0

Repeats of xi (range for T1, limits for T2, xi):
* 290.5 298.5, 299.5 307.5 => 2.27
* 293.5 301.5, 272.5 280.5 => 2.25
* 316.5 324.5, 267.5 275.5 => 1.24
